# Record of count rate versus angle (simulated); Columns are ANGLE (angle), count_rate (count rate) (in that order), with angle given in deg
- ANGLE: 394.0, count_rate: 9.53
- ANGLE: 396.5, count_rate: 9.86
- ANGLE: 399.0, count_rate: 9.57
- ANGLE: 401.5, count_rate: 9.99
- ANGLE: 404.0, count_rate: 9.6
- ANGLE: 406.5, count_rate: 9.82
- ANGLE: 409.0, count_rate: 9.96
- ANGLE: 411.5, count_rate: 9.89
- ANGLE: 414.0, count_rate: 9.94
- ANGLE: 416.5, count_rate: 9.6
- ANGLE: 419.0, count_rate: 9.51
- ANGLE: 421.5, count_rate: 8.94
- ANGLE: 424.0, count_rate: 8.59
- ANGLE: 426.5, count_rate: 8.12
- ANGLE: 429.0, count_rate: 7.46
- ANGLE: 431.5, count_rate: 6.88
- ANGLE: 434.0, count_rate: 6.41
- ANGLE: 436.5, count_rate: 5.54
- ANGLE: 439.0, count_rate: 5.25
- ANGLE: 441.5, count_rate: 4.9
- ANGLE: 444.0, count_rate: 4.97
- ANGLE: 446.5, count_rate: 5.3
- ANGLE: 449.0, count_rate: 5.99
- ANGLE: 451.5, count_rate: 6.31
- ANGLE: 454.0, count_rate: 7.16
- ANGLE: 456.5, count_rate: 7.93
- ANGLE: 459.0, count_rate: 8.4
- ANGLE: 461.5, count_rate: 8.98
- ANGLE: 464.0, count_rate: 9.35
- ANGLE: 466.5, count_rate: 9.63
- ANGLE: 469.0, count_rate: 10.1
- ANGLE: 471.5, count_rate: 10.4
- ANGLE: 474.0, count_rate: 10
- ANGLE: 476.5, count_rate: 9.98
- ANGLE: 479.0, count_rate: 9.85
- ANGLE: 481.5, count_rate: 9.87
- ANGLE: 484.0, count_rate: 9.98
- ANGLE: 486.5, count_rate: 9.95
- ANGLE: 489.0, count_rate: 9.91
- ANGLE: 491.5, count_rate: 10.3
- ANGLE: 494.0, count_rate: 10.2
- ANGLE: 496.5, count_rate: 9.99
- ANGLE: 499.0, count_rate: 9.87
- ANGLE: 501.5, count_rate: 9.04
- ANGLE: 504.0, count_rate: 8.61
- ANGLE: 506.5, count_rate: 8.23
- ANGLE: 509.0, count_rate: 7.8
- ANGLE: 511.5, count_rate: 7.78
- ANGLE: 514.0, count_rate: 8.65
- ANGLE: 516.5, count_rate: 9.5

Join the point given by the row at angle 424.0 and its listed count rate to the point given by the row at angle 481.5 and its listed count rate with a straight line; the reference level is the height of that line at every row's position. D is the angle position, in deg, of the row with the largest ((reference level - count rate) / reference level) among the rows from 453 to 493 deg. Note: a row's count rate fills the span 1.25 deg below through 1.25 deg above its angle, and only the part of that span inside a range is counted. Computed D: 454.0 deg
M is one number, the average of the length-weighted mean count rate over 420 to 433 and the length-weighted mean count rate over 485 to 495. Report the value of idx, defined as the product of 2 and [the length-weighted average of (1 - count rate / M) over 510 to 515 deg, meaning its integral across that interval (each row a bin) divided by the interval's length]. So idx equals 0.2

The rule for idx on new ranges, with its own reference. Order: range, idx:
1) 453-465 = 0.1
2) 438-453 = 0.8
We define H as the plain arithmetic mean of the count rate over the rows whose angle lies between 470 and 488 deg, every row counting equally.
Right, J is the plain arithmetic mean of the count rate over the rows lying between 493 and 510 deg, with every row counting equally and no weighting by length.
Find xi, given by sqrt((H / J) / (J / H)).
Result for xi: 1.1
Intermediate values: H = 10.0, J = 9.1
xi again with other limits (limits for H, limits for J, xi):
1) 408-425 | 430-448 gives 1.7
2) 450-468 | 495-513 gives 0.9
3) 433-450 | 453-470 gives 0.6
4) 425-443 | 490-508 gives 0.7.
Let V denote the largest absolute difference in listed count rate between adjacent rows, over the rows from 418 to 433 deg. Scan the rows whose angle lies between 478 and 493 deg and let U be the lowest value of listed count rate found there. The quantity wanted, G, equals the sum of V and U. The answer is 10.5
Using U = 9.85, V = 0.7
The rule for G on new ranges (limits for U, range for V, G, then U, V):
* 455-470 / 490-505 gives 8.8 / 7.93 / 0.8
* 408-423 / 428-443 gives 9.8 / 8.94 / 0.9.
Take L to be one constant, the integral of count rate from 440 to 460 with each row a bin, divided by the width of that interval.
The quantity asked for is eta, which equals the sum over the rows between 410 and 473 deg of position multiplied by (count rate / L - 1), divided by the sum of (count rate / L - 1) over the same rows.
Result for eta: 441.4 deg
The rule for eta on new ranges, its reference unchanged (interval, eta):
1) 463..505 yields 483.5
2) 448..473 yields 465.2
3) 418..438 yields 422.4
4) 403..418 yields 410.3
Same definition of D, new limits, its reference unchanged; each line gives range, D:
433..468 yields 441.5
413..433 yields 431.5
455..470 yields 456.5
